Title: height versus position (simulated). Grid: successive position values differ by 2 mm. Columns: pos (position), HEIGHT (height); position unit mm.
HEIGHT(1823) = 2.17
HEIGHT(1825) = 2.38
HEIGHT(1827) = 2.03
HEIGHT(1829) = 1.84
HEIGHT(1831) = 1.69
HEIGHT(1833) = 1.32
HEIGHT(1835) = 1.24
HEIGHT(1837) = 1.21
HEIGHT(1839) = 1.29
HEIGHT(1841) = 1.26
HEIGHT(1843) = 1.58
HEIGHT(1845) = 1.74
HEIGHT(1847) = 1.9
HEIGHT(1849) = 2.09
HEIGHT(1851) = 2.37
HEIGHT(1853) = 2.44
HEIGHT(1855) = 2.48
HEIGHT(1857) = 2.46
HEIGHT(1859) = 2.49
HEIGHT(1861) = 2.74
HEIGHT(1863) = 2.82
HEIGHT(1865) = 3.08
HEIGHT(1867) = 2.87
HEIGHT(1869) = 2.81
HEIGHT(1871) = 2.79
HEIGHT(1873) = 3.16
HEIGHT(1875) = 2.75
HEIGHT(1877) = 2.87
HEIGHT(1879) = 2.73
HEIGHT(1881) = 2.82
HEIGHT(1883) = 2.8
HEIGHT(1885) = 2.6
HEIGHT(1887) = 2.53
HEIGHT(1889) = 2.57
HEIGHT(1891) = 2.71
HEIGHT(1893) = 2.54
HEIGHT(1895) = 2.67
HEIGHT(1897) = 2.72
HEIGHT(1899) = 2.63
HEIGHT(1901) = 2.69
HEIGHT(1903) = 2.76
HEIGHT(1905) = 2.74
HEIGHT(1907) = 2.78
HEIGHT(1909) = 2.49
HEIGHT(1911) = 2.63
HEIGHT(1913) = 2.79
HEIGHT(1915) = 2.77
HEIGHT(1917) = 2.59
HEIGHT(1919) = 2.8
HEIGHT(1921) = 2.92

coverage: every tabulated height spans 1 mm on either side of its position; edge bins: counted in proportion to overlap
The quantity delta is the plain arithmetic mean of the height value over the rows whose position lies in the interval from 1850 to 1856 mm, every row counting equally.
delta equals 2.43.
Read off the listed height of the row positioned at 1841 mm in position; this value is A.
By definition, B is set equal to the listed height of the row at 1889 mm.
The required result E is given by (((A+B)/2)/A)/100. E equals 0.0152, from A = 1.26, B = 2.57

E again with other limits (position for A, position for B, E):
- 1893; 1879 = 0.0104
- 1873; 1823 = 0.0084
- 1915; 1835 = 0.0072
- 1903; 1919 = 0.0101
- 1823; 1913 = 0.0114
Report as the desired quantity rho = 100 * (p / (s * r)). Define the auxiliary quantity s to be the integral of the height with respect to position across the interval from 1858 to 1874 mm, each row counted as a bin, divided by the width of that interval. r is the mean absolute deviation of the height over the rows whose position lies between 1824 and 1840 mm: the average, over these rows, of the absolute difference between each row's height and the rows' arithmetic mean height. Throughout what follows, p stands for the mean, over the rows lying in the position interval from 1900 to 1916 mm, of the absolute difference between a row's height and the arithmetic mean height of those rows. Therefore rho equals 8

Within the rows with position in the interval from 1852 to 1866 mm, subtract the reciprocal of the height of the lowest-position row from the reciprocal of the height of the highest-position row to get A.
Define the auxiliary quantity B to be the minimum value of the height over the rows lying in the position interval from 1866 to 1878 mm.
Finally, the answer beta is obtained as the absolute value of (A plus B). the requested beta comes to 2.66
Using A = -0.09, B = 2.75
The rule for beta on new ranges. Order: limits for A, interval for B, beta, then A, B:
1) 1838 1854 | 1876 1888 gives 2.16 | -0.37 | 2.53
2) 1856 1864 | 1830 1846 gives 1.16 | -0.05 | 1.21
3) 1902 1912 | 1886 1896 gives 2.55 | 0.02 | 2.53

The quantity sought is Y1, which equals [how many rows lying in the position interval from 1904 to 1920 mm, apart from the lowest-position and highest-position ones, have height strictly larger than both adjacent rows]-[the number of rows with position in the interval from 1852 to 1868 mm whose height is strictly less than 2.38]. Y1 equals 2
